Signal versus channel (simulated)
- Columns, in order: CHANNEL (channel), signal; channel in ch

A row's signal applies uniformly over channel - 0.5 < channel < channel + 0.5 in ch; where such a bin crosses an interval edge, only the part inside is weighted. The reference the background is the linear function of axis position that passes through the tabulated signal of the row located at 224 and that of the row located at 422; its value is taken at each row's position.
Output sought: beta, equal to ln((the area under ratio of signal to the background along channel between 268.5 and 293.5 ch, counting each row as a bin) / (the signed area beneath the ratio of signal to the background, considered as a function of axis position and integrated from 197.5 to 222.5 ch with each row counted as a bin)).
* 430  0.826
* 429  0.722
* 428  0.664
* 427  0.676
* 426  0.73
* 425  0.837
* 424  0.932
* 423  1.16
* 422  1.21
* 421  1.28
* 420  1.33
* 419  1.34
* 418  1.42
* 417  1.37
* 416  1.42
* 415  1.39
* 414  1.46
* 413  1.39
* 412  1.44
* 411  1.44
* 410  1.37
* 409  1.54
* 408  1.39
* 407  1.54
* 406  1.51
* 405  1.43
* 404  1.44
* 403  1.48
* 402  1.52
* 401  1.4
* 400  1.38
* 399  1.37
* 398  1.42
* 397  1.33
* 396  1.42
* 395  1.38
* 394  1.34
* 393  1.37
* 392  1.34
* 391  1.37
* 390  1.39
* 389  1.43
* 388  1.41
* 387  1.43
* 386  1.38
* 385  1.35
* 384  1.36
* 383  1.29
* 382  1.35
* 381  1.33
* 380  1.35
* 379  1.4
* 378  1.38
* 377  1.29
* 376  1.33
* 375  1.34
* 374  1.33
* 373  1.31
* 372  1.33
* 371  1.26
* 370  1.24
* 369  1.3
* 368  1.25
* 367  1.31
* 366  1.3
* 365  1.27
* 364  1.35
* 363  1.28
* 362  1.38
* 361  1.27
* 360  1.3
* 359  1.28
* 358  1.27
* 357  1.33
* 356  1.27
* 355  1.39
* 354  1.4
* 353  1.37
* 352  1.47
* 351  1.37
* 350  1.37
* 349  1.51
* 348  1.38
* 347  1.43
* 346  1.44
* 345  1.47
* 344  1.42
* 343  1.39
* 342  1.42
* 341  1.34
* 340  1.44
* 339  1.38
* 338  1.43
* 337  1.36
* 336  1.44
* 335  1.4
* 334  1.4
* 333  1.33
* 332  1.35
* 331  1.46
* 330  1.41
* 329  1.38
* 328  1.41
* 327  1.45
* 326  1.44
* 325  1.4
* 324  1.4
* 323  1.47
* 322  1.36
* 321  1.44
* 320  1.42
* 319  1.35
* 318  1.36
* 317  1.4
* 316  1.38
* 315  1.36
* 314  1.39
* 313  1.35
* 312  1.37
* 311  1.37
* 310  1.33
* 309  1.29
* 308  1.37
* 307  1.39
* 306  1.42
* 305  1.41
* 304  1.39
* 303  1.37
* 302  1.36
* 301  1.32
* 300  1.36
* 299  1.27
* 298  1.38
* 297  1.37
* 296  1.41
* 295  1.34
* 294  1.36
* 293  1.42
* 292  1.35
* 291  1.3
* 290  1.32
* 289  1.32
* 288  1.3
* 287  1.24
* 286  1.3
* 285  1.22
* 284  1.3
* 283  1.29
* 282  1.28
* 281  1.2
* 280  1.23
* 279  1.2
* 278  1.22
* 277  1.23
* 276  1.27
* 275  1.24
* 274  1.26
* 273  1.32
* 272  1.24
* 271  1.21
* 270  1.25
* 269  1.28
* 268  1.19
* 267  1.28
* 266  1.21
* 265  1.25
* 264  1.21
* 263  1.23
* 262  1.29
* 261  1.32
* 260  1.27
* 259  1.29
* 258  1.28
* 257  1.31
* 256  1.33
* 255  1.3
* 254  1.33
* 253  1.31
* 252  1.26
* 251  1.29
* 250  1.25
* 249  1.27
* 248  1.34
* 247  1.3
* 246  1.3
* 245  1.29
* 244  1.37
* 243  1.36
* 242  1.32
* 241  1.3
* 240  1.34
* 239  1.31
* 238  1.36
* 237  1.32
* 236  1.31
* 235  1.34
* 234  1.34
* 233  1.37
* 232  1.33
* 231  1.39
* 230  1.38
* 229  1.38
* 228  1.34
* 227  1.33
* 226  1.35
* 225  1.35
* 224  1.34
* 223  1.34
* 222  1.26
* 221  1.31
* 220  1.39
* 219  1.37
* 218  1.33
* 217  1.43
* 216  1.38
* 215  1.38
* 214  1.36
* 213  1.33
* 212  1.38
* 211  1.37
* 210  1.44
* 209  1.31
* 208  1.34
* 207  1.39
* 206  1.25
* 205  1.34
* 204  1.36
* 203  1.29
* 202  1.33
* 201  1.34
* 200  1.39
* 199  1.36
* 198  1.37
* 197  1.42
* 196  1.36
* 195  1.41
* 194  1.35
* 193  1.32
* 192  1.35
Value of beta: -0.03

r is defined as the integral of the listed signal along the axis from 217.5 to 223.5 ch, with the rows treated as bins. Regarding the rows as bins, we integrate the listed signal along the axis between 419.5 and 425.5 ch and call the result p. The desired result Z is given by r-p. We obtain 1.3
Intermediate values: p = 6.75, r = 8.00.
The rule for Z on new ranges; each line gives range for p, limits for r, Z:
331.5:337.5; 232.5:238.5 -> -0.2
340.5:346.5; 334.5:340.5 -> 0.0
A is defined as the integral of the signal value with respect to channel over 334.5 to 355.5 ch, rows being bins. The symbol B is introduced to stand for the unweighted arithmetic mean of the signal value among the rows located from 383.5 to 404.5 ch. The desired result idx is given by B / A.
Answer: 0.0471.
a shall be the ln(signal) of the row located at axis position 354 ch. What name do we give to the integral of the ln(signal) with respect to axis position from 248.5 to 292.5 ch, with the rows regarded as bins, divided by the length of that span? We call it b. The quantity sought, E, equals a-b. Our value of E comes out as 0.10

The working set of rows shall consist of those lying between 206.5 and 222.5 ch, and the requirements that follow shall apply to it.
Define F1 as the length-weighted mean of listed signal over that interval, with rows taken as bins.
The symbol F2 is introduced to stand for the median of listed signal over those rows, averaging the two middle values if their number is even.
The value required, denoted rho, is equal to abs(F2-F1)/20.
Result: 0.0005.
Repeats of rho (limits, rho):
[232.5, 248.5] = 0.0000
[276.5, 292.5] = 0.0008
